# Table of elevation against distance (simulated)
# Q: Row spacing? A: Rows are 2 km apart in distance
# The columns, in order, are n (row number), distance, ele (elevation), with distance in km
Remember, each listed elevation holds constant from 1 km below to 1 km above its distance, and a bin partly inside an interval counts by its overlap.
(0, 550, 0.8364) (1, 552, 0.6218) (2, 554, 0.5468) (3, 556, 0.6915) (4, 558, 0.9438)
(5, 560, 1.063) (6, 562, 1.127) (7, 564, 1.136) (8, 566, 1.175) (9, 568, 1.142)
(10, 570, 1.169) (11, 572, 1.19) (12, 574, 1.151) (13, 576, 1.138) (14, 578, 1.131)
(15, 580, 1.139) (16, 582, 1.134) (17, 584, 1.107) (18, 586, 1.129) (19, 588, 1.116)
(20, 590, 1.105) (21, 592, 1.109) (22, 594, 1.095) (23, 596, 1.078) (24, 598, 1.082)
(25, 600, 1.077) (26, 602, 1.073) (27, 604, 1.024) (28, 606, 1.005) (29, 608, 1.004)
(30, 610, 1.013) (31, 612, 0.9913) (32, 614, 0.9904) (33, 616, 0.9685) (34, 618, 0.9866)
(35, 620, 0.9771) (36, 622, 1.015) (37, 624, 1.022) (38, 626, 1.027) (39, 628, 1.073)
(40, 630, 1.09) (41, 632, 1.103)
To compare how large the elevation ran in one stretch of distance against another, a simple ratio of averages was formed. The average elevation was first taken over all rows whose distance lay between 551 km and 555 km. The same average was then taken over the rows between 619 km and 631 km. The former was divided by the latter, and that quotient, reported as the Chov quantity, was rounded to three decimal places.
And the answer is 0.565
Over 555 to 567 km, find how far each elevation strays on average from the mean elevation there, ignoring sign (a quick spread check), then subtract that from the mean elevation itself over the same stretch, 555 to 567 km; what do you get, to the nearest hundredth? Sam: 0.89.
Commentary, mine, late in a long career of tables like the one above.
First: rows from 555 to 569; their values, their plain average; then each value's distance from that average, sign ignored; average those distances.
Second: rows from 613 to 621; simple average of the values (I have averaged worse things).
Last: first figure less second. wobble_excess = -0.85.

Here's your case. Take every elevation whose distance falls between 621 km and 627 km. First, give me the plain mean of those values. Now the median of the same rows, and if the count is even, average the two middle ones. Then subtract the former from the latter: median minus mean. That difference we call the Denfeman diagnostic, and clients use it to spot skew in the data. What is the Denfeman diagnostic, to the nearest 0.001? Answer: 0.001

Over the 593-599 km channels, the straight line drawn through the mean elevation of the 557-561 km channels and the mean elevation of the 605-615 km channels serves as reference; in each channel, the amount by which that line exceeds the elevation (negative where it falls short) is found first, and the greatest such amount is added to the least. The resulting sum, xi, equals -0.17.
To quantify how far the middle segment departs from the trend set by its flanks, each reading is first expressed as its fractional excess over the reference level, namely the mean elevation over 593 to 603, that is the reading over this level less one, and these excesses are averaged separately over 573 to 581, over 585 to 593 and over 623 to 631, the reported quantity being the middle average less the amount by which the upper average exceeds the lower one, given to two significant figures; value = 0.11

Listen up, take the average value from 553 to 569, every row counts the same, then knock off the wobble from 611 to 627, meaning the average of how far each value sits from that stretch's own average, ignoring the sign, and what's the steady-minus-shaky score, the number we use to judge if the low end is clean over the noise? 0.96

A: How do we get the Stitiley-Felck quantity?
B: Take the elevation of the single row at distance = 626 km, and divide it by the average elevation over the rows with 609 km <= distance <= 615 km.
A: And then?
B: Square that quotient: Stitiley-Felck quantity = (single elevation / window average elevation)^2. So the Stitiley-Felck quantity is 1.06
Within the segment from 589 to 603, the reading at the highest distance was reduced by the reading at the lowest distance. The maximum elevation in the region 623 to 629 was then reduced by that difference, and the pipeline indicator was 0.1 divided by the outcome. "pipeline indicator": 0.090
